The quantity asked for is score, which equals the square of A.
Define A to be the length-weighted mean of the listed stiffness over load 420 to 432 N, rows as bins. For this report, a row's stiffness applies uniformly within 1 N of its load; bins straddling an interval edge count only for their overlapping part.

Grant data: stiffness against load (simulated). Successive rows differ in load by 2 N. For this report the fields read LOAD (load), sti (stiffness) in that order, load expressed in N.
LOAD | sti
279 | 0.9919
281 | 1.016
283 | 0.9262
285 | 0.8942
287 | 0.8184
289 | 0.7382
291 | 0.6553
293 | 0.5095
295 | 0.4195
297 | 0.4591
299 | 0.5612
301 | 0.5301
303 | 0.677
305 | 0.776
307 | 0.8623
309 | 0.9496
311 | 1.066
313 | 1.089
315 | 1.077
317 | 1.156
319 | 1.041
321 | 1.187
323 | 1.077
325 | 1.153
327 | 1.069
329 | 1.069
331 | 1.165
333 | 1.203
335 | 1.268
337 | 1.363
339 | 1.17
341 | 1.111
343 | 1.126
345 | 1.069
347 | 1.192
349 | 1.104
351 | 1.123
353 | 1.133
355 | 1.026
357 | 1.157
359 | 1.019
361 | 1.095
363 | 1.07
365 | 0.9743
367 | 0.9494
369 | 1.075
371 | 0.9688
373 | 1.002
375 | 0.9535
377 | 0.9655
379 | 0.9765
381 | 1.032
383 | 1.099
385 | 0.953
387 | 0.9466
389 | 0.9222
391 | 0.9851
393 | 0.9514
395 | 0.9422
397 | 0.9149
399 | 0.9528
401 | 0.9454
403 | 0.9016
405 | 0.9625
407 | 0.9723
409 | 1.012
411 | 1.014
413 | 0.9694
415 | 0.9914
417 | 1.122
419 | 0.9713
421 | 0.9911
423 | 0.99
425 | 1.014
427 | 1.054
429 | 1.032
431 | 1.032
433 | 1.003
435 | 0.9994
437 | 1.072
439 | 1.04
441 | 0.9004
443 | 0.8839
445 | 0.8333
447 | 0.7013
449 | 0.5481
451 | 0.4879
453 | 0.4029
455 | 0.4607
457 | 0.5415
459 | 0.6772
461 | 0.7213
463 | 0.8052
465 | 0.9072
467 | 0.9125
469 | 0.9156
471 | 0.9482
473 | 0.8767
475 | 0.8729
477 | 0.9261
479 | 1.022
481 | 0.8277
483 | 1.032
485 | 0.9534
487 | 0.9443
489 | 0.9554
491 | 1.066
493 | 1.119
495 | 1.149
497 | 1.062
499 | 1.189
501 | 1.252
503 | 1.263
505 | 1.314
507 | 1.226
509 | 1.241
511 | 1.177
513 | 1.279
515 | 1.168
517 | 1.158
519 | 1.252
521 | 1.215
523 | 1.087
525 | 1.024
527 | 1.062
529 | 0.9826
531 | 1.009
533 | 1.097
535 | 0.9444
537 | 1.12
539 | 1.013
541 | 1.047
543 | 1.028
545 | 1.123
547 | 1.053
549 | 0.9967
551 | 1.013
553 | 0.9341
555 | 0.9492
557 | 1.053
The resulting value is 1.0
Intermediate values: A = 1.02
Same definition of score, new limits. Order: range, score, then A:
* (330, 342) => 1.5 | 1.21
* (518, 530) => 1.2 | 1.10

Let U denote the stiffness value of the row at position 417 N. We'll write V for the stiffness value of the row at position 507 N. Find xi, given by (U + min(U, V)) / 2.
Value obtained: 1.1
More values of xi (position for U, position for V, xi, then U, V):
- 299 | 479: 0.6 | 0.5612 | 1.022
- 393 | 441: 0.9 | 0.9514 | 0.9004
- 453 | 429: 0.4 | 0.4029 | 1.032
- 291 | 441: 0.7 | 0.6553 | 0.9004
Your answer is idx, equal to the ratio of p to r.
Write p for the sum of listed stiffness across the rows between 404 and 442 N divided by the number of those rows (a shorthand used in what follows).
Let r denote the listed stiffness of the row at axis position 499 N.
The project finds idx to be 0.85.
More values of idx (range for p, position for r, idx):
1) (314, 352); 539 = 1.13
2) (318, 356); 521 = 0.94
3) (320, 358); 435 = 1.15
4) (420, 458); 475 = 0.96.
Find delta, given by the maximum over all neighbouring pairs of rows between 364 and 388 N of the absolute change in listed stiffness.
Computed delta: 0.146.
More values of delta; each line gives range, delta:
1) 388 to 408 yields 0.063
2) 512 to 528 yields 0.128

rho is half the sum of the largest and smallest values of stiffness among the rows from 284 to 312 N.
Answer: 0.74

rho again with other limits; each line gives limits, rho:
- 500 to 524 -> 1.20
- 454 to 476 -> 0.70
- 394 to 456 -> 0.76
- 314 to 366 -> 1.17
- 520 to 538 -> 1.08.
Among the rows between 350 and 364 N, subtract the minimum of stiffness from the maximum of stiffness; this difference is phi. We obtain 0.14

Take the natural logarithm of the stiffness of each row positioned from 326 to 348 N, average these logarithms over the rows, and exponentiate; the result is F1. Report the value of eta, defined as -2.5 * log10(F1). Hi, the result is -0.16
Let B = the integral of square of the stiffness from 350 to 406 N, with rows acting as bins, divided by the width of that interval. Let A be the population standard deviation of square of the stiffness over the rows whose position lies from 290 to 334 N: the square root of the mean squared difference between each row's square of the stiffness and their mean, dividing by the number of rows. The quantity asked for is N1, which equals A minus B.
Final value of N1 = -0.57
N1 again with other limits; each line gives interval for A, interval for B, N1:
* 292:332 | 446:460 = 0.12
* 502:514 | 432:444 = -0.86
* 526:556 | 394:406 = -0.76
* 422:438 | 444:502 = -0.74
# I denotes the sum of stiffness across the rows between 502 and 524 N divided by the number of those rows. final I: 1.22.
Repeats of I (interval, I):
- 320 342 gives 1.17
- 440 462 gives 0.65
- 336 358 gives 1.14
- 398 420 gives 0.98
